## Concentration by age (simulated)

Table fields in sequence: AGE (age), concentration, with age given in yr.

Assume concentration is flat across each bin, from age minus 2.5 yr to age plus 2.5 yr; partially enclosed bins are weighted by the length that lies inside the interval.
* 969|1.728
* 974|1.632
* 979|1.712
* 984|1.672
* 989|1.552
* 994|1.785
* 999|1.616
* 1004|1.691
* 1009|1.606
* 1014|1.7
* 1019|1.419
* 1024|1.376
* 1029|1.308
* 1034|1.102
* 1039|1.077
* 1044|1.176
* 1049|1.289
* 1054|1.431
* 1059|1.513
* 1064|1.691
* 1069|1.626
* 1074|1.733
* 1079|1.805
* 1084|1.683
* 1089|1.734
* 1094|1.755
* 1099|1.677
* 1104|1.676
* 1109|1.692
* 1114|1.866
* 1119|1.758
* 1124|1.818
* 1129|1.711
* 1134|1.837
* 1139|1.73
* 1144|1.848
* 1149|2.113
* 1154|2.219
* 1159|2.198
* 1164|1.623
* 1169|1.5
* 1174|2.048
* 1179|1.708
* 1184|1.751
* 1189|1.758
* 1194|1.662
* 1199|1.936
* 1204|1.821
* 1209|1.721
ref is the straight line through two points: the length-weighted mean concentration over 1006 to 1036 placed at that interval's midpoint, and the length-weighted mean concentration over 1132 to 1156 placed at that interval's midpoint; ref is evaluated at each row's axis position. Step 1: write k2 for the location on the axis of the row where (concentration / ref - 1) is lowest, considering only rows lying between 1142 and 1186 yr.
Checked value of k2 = 1169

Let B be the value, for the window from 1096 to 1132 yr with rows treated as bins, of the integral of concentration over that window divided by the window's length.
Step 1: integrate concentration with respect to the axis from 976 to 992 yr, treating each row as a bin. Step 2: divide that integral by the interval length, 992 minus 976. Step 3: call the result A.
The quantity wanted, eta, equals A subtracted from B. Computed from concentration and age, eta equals 0.09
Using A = 1.65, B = 1.74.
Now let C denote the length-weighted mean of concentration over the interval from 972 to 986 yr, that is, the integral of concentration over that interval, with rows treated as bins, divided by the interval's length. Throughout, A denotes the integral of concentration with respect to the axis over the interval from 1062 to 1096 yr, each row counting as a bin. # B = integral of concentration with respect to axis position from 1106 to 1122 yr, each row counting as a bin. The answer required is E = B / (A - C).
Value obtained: 0.5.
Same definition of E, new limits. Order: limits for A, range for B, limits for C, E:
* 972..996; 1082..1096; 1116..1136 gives 0.6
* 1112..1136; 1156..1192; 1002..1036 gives 1.6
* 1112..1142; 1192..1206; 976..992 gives 0.5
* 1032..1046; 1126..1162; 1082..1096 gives 5.0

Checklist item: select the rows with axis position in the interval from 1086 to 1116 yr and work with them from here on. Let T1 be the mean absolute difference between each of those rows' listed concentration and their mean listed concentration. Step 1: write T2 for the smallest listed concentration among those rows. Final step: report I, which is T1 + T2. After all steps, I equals 1.73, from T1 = 0.05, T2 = 1.676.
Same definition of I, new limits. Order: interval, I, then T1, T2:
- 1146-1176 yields 1.76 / 0.26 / 1.5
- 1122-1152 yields 1.80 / 0.09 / 1.711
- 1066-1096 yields 1.67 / 0.05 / 1.626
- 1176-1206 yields 1.73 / 0.07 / 1.662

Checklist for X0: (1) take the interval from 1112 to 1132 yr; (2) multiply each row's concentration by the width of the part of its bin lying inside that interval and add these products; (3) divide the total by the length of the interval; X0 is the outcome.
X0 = 1.79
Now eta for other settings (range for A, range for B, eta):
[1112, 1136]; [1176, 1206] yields -0.02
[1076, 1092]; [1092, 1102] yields -0.03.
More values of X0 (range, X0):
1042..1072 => 1.46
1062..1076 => 1.68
